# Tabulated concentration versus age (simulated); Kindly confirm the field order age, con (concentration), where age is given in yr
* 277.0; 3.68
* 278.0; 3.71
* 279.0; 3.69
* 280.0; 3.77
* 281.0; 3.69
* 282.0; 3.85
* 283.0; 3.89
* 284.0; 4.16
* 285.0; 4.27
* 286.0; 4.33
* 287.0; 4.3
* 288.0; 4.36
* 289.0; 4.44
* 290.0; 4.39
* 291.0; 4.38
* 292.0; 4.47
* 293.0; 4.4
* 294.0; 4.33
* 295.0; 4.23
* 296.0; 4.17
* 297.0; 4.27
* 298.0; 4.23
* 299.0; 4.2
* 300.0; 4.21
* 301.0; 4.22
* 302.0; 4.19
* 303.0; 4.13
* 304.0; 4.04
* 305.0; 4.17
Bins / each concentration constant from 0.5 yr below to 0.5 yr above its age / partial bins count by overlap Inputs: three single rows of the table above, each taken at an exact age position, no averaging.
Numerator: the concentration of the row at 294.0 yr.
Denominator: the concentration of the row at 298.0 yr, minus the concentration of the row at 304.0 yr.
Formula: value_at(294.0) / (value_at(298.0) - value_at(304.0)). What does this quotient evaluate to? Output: 23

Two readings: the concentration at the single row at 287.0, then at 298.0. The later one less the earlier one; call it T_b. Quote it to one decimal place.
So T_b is -0.1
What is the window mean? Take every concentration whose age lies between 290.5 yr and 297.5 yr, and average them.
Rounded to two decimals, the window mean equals 4.32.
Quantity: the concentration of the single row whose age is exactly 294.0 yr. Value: 4.33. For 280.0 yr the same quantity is 3.77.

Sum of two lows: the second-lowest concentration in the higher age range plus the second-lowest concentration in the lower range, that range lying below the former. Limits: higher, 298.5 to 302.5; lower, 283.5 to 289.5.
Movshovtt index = 8.47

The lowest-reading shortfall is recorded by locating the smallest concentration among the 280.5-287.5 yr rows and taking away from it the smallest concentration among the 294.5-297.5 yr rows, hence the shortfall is -0.48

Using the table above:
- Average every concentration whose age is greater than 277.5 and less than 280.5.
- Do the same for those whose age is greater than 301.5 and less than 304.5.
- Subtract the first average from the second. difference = 0.40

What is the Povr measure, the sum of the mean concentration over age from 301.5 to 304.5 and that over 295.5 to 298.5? 8.34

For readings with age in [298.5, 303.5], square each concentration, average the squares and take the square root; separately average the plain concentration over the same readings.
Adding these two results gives 8.38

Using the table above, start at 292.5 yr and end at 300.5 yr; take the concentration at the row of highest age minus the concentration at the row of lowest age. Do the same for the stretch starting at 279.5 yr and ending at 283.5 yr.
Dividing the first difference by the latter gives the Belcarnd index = -1.6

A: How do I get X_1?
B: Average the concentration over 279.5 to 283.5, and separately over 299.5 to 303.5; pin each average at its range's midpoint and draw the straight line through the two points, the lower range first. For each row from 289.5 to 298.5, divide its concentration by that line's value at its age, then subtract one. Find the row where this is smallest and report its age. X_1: 296.0 yr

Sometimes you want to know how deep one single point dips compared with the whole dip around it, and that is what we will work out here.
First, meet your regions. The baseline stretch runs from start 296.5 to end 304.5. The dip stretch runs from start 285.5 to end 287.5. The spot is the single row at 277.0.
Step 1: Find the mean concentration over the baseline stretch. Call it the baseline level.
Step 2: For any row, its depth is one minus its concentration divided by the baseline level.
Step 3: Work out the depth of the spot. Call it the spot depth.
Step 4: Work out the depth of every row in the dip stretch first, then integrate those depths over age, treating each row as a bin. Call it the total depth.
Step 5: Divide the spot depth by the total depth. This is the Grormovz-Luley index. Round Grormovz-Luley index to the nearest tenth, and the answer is -2.0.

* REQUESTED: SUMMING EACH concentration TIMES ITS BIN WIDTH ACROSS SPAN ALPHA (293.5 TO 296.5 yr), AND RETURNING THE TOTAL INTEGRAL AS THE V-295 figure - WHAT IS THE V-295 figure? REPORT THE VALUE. 13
